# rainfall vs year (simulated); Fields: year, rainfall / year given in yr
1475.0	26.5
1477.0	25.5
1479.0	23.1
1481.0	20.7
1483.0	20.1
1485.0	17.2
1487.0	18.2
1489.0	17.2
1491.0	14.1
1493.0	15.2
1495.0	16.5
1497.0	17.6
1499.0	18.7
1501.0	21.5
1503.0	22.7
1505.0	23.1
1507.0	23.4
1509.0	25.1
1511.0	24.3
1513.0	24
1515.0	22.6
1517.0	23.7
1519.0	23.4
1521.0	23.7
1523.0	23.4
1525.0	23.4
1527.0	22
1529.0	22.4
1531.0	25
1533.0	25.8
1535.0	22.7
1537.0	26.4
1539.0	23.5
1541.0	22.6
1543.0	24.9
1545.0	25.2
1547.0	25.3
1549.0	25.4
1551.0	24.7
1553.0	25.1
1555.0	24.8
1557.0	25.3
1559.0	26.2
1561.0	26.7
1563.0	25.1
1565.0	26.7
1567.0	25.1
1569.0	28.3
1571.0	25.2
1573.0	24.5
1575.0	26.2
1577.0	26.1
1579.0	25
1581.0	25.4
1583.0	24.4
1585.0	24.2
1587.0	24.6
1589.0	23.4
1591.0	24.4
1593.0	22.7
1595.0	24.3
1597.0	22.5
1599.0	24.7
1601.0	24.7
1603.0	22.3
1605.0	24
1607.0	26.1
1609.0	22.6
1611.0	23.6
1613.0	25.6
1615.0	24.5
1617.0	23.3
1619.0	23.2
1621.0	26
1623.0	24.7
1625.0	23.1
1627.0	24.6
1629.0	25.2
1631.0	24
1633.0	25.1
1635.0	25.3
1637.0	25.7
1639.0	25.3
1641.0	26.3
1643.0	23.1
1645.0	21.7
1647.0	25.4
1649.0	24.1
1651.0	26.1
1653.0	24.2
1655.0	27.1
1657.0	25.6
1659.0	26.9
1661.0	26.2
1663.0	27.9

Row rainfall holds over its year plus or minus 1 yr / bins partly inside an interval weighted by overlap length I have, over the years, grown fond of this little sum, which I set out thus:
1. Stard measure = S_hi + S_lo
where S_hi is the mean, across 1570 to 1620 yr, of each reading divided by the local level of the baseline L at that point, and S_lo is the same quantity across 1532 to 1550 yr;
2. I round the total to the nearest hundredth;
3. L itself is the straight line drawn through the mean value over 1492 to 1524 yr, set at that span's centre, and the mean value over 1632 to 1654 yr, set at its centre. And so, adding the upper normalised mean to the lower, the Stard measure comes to 2.12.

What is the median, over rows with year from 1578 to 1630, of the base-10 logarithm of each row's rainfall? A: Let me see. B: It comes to 1.39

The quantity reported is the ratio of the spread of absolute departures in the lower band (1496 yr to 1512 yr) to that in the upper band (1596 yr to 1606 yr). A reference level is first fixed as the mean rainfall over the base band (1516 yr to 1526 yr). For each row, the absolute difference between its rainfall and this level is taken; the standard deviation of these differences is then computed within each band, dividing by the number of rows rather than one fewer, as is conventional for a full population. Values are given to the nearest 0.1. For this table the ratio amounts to 7.3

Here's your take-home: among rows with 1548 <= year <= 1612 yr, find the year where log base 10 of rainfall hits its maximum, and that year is 1569.0 yr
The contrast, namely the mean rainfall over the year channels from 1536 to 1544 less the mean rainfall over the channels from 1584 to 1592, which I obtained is 0.2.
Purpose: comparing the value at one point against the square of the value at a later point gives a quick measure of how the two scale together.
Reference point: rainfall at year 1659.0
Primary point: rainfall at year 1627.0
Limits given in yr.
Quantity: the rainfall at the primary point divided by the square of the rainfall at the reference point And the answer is 0.0340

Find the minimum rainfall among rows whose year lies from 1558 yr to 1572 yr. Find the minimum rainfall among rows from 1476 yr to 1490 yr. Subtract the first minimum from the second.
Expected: -7.9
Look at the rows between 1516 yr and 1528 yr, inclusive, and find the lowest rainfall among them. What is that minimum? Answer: 22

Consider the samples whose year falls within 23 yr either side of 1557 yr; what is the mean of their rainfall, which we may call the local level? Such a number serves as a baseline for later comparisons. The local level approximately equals 25.3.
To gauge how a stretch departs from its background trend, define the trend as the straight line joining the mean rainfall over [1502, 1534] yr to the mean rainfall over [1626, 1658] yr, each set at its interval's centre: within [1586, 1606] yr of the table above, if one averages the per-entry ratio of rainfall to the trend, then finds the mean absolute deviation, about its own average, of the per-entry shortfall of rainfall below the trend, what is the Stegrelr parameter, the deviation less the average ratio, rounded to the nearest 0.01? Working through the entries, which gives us -0.15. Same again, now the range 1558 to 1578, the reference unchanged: -0.24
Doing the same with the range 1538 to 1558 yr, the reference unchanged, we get -0.41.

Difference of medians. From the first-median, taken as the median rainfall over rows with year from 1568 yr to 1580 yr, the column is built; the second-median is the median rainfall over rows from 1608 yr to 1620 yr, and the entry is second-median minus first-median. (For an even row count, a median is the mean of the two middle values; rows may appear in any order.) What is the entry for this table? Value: -2.2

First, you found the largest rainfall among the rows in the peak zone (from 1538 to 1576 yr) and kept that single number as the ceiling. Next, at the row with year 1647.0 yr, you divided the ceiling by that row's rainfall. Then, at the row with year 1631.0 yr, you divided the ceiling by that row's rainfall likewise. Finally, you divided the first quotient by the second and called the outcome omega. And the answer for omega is 0.94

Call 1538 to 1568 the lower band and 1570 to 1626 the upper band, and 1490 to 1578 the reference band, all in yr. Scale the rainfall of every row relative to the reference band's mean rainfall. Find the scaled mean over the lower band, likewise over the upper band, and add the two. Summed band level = 2.10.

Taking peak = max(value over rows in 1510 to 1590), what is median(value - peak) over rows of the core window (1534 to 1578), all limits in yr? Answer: -3.1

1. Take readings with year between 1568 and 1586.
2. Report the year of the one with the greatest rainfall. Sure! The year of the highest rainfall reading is 1569.0 yr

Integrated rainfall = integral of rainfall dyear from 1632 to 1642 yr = 255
